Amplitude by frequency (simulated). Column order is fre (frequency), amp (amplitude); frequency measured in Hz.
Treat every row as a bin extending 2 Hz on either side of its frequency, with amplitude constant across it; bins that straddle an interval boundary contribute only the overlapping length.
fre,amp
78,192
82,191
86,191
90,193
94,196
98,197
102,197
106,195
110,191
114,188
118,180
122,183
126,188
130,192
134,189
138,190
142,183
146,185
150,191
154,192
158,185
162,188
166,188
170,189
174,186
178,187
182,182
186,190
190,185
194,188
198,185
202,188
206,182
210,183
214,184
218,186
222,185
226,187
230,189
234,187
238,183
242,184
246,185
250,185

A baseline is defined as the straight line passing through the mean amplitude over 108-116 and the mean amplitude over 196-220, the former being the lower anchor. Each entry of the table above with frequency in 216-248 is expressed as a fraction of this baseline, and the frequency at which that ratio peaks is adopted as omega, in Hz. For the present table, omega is 230 Hz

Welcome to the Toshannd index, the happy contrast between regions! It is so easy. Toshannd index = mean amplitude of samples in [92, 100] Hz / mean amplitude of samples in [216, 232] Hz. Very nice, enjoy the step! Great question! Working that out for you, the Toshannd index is 1.05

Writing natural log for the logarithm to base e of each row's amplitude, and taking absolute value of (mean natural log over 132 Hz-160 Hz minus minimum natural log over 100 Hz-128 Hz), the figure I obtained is 0.043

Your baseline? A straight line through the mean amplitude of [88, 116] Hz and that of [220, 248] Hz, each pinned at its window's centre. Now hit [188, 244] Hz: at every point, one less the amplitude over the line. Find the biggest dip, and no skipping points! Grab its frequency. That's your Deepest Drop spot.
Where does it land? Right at 206 Hz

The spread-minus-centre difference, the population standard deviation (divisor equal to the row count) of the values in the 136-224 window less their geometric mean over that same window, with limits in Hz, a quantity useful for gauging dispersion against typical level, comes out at -184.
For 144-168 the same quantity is -185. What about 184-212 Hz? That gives -183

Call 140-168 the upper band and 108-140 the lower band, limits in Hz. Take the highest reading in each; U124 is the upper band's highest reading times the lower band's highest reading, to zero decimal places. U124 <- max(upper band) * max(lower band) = 36864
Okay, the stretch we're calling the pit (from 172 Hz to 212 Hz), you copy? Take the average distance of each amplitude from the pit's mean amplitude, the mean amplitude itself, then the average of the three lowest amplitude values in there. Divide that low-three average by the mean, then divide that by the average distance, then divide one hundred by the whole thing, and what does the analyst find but 224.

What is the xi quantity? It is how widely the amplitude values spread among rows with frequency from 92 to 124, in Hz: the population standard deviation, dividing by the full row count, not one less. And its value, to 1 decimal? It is 6.2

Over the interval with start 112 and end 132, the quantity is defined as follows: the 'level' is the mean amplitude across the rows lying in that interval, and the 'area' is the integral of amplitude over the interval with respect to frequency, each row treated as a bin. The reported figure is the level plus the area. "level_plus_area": 3910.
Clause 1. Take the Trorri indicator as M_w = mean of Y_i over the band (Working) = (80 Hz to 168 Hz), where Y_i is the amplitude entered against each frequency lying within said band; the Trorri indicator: 190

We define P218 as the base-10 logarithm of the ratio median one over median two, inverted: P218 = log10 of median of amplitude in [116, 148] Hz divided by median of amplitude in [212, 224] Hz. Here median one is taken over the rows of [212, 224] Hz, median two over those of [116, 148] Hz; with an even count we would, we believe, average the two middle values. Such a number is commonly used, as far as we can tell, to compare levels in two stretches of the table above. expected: 0.004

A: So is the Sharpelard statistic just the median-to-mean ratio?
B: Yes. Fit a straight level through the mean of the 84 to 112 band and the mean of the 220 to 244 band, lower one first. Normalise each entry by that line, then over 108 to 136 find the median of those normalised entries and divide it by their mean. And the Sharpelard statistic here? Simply 1.005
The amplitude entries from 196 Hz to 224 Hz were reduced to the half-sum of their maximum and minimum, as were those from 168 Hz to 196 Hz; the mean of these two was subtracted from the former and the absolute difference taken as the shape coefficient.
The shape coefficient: 0.5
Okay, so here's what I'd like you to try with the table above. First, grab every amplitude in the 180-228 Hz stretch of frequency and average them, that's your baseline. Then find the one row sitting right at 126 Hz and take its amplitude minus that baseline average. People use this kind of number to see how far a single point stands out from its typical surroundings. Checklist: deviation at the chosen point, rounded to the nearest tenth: 2.6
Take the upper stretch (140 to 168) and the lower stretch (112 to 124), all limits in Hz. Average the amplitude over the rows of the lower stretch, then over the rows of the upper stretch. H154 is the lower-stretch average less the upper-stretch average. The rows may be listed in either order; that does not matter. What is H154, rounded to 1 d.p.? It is -3.8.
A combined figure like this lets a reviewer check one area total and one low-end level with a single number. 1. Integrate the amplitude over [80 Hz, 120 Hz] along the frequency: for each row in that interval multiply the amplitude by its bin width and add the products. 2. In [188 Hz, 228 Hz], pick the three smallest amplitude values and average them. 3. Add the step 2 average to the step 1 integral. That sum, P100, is 7859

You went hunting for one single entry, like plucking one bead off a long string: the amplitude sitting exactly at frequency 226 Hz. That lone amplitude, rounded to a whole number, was 187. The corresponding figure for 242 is 184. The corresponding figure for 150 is 191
